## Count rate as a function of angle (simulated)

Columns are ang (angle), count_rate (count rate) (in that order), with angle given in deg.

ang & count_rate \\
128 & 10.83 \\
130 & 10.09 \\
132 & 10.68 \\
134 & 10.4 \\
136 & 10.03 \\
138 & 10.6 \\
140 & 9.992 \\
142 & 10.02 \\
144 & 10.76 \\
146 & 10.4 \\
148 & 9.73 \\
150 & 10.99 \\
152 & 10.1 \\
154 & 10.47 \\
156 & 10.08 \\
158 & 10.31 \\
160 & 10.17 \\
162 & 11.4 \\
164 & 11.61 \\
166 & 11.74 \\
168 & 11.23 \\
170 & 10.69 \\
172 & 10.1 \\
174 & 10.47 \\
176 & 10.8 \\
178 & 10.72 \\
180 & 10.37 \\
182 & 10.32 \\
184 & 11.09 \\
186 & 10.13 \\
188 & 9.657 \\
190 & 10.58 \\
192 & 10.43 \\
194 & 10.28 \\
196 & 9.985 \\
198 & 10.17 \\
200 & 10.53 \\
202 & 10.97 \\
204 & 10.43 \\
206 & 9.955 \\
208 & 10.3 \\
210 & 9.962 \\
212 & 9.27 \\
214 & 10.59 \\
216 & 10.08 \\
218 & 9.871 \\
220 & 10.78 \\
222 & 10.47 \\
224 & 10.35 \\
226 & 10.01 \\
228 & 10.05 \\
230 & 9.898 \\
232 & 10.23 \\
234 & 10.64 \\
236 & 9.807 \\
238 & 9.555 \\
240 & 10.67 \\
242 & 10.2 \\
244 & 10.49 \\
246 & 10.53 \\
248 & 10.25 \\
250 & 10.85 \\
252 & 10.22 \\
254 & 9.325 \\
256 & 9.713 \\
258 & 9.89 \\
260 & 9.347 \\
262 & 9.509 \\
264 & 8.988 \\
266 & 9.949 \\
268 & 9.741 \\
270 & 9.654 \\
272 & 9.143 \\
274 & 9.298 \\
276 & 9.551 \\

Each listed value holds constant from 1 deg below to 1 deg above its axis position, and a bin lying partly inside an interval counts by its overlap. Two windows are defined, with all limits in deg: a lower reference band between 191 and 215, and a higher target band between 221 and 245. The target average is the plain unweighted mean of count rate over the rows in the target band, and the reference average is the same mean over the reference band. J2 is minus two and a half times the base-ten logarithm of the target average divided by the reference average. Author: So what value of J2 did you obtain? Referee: 0.00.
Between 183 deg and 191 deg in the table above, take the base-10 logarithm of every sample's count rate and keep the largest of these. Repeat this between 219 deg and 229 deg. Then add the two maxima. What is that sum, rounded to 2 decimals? 2.08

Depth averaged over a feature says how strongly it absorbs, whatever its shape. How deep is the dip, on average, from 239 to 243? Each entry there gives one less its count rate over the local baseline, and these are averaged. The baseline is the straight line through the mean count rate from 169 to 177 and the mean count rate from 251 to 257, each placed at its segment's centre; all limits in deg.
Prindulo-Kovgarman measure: -0.057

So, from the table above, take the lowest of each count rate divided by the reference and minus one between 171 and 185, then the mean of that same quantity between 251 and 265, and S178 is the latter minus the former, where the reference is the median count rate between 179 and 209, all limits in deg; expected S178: -0.05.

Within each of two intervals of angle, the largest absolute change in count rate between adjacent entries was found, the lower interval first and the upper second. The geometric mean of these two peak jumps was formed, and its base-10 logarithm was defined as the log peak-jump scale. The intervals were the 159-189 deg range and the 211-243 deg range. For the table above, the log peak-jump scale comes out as 0.11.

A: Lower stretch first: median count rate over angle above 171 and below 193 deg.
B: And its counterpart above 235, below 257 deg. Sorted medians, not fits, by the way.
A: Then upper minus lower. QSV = -0.21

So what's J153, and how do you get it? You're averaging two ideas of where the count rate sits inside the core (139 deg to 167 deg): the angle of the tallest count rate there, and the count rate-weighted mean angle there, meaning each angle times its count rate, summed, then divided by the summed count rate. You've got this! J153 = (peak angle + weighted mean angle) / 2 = 159.7 deg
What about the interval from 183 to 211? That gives 190.5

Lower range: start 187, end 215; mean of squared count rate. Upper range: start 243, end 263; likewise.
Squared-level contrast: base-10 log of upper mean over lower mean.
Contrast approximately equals -0.018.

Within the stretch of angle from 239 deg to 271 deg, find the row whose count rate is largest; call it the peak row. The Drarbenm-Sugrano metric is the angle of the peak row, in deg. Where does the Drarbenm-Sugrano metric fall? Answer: 250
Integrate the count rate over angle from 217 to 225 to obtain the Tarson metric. 82.94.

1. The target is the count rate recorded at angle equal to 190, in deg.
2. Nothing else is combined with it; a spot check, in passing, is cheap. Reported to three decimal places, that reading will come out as 10.580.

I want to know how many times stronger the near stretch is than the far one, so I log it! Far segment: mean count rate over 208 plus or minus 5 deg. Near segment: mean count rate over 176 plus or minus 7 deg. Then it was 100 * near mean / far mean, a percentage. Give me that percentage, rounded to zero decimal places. 105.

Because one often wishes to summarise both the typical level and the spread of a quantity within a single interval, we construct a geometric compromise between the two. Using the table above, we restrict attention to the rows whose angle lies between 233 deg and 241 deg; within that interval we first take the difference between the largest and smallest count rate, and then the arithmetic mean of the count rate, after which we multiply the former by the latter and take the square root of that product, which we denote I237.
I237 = 3.37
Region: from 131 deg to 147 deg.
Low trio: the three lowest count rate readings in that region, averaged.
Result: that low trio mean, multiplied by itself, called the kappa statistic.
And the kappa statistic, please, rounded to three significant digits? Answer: 100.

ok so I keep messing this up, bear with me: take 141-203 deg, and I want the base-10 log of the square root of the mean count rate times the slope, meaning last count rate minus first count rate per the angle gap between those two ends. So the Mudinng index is -0.4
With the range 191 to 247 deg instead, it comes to -0.9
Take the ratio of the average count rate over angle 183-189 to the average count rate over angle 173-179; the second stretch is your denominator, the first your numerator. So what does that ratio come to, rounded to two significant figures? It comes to 0.97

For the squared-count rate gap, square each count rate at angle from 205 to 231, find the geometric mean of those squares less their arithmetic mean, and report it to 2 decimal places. -0.27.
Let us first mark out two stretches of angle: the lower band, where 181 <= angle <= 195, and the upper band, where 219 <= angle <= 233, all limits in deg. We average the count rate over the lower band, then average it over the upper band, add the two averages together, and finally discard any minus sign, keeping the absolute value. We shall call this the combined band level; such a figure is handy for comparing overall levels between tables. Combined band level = 20.6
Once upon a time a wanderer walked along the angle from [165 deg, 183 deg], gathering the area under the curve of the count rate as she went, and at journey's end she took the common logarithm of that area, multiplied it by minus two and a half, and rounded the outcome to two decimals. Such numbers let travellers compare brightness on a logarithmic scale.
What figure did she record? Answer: -5.71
